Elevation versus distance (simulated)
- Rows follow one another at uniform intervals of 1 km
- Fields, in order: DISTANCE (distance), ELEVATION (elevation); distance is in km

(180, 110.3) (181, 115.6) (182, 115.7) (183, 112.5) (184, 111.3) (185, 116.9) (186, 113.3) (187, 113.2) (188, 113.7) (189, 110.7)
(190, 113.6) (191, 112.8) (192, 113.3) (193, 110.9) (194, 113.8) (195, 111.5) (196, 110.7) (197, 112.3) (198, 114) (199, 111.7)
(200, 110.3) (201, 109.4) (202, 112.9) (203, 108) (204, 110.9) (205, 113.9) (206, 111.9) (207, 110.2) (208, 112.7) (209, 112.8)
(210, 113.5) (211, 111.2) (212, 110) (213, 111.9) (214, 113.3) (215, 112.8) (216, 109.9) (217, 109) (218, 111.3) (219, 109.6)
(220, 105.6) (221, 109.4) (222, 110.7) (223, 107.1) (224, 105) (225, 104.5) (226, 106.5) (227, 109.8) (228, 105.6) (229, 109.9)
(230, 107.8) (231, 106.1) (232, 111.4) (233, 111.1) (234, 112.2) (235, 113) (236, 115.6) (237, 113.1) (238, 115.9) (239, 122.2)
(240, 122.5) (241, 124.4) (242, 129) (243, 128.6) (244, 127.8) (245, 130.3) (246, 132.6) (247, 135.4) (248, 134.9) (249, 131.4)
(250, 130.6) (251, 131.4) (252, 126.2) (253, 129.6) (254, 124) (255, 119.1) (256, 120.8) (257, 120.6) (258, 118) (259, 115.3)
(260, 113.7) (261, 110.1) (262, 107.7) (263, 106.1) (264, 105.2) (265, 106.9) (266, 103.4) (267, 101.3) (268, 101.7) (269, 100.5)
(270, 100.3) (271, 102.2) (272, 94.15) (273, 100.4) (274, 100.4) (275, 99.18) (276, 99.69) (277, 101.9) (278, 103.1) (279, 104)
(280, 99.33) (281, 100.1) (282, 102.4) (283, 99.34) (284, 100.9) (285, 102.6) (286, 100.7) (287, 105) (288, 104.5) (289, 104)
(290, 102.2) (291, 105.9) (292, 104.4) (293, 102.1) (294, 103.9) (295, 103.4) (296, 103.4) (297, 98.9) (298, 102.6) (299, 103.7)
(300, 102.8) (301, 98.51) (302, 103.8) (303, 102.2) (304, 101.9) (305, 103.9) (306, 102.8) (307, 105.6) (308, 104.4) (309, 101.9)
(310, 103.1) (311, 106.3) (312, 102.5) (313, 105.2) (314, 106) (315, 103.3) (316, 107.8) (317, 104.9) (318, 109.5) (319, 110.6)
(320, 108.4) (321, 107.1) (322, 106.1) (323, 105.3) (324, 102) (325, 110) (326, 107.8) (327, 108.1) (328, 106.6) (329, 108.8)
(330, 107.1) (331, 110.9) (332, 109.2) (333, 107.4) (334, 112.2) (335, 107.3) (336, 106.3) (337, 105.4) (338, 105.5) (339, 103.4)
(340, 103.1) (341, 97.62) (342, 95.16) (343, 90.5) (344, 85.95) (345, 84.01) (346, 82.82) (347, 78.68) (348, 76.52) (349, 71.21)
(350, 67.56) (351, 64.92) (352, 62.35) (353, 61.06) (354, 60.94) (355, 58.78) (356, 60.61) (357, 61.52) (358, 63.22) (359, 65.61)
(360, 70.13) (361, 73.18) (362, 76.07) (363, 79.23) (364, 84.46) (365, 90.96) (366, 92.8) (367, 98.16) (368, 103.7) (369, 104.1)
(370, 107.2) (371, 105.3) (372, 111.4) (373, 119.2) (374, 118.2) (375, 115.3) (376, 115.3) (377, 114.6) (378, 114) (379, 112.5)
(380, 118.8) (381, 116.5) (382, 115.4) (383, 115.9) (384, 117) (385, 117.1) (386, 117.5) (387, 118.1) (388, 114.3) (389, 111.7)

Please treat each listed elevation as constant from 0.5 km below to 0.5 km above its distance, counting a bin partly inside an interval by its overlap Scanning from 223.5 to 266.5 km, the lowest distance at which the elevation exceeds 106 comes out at 226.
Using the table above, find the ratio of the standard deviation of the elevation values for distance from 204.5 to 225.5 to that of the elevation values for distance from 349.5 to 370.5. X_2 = 0.17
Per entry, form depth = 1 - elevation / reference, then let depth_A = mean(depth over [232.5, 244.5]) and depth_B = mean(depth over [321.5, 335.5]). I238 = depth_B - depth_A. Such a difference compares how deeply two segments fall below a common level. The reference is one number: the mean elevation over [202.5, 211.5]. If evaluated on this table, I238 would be 0.11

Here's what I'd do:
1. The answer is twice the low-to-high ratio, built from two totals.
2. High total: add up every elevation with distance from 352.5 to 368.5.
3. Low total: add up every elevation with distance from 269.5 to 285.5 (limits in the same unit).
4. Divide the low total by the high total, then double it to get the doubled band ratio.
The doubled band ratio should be 2.68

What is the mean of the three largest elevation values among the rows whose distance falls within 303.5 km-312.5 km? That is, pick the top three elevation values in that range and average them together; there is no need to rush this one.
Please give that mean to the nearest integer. 105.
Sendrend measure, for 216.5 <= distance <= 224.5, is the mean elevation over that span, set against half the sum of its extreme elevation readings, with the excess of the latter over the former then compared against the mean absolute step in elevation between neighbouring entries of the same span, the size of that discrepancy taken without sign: 3.0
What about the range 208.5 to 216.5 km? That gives 1.8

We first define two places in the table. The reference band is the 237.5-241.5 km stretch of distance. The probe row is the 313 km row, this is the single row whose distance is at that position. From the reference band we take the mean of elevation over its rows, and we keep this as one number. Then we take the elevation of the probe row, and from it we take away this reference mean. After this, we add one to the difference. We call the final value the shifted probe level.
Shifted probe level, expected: -15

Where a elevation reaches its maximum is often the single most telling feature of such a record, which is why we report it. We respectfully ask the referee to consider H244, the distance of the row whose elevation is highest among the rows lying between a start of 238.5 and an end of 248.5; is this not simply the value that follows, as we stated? 247 km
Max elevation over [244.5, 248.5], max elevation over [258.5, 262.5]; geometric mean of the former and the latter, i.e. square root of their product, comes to 125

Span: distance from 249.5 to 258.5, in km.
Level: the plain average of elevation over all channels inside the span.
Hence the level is 124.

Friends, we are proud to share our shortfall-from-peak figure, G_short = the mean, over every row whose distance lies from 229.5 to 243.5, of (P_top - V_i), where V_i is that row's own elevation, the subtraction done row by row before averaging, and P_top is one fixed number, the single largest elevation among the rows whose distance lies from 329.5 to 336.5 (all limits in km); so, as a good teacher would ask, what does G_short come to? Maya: -4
